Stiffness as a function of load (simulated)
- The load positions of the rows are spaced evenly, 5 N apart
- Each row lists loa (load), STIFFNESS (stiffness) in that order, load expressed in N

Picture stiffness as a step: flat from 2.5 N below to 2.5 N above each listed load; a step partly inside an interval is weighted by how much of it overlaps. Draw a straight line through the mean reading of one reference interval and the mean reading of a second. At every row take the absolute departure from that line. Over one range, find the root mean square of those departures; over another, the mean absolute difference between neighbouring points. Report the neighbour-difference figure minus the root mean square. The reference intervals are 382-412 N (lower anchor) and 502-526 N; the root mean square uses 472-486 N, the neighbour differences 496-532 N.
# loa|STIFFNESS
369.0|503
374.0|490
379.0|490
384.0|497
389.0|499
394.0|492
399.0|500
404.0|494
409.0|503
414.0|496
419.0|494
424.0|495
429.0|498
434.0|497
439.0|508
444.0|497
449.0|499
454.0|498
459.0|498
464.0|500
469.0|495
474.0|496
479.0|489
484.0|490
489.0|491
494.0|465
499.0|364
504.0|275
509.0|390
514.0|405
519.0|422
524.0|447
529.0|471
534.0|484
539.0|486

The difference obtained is -21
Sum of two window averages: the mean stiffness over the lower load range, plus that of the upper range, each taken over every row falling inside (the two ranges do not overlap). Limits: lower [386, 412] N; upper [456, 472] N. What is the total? 995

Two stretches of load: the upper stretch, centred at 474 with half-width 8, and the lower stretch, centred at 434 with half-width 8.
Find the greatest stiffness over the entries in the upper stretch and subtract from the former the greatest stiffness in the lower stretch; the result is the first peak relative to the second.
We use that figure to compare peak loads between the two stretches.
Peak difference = -12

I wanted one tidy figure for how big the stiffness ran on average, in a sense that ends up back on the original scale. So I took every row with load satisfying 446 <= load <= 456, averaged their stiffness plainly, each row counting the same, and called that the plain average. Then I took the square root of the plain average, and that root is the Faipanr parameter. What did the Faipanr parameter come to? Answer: 22.33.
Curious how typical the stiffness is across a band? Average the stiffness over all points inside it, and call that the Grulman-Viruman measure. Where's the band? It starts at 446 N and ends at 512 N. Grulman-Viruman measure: 458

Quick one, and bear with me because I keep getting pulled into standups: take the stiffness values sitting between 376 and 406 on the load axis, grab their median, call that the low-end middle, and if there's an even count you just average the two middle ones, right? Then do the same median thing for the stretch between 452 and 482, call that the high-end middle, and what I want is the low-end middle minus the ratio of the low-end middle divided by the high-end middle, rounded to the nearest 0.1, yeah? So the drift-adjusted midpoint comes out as 494.5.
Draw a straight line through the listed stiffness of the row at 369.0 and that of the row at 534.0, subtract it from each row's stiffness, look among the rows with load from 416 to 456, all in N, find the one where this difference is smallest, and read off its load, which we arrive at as 419.0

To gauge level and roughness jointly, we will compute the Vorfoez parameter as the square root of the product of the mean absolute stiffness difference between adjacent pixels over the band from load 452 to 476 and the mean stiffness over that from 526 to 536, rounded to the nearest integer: 31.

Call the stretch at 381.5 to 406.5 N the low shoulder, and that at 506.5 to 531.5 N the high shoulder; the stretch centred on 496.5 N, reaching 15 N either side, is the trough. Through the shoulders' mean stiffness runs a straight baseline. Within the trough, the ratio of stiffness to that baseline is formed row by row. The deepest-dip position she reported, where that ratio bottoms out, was 504.0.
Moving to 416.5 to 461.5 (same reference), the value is 419.0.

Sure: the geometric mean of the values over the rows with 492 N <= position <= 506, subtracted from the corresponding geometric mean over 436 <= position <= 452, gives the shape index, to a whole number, 142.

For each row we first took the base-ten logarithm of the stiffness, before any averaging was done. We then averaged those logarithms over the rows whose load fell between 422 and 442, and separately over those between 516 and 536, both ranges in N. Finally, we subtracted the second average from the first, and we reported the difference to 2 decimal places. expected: 0.04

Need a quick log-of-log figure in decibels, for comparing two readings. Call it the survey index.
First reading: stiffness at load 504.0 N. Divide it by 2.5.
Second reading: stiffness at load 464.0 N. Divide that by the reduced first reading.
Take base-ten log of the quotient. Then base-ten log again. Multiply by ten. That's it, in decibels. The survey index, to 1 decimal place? -1.8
